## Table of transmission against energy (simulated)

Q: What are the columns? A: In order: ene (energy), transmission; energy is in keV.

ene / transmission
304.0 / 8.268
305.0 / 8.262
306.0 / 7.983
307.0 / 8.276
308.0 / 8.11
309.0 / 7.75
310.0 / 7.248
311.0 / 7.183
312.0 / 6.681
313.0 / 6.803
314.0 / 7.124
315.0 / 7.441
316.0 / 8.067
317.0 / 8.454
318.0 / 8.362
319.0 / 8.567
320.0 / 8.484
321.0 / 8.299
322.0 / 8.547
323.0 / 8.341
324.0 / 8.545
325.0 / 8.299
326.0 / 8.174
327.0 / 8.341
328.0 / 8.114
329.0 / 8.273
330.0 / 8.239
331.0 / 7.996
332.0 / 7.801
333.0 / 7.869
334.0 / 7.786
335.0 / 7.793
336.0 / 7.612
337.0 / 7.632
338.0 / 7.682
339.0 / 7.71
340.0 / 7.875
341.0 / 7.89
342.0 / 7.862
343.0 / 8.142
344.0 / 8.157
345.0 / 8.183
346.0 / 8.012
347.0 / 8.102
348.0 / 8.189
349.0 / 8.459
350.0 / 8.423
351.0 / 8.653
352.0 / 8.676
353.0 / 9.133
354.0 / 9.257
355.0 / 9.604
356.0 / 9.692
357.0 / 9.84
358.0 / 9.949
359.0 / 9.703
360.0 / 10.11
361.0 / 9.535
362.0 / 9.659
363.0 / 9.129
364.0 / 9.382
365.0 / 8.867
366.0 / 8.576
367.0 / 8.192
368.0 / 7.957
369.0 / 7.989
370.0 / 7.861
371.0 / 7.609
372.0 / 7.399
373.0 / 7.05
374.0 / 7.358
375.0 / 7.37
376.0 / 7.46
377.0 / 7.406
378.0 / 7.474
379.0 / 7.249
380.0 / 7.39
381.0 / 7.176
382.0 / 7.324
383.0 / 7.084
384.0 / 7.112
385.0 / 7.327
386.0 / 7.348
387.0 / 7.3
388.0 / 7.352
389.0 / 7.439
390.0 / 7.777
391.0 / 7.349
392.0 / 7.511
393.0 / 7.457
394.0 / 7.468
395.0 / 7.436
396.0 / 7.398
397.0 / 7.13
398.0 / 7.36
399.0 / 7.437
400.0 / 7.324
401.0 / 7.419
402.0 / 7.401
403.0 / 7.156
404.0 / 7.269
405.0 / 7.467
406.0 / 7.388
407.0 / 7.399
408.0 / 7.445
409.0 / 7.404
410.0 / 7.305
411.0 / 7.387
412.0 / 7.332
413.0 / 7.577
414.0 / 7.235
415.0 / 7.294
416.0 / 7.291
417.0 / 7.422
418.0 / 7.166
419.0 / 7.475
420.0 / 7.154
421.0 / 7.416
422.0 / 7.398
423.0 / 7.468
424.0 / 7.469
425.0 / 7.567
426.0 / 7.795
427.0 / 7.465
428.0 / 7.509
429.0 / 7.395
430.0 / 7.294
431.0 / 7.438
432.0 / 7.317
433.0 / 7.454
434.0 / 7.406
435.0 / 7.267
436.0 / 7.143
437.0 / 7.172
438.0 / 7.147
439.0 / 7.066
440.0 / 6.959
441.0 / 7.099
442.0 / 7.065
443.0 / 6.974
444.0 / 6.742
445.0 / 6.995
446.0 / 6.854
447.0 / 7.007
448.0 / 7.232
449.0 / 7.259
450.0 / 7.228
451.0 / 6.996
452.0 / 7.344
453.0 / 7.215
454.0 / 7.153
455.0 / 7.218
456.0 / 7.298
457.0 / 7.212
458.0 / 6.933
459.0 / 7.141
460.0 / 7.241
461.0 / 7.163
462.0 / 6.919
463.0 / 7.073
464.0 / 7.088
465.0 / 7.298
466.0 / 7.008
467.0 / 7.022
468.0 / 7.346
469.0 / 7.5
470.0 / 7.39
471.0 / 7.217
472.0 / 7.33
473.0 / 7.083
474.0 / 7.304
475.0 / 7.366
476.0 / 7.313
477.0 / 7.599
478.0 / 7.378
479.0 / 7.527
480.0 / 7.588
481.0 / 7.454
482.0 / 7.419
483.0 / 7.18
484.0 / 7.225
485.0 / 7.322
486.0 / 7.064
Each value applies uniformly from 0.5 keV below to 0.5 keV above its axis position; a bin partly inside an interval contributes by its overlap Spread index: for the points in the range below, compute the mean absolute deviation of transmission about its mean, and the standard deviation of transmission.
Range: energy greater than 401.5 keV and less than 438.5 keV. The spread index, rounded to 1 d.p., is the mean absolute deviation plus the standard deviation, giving 0.2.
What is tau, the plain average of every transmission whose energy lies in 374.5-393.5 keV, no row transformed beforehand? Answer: 7.36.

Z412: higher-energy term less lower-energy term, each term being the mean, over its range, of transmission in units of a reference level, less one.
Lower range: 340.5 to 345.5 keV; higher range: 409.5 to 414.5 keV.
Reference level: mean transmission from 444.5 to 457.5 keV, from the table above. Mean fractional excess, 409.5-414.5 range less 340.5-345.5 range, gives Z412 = -0.09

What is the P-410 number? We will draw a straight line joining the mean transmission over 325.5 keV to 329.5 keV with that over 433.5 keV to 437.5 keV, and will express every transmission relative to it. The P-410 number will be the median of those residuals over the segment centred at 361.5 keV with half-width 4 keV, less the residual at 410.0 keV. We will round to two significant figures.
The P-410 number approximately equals 1.9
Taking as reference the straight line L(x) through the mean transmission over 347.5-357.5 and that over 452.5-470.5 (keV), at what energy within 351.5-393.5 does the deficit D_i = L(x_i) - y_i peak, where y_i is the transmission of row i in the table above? 373.0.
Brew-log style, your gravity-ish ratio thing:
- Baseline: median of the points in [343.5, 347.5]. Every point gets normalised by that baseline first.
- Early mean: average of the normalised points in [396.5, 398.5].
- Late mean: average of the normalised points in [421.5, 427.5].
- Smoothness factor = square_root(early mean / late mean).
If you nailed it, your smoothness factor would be 0.98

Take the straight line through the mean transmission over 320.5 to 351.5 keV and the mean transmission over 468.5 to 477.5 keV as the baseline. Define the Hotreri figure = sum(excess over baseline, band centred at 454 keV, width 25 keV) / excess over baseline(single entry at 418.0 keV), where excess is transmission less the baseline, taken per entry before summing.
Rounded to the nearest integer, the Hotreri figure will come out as 18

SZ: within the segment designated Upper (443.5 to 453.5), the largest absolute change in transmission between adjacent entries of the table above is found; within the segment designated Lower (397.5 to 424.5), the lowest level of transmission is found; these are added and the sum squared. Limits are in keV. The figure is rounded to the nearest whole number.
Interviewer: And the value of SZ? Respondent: 56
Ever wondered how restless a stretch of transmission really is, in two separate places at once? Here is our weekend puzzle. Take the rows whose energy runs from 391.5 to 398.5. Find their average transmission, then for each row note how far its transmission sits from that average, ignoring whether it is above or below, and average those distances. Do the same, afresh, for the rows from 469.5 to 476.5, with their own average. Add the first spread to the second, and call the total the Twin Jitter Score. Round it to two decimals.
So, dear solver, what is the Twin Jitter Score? 0.16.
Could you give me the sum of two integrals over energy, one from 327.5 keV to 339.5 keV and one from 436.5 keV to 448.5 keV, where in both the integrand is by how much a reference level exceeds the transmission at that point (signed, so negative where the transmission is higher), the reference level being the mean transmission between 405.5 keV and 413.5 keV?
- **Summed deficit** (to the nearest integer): -1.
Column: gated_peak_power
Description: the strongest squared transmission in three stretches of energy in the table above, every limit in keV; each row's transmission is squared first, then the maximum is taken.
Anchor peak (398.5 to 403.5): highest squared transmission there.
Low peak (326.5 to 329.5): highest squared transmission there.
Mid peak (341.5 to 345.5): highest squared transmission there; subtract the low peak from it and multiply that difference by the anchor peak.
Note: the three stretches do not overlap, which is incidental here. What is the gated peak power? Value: -144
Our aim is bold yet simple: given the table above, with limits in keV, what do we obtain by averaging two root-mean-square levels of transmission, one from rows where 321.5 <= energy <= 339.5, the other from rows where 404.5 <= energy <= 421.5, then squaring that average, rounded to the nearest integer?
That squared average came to 59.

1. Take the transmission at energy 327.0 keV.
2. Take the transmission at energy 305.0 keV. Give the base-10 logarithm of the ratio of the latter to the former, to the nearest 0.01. 0.00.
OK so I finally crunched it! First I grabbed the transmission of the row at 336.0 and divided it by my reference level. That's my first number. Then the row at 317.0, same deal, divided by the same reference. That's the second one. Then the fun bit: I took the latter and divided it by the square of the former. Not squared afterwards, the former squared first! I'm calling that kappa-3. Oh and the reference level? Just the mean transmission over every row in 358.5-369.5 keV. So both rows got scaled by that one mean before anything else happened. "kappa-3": 1.31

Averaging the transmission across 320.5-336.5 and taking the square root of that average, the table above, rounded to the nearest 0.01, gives 2.85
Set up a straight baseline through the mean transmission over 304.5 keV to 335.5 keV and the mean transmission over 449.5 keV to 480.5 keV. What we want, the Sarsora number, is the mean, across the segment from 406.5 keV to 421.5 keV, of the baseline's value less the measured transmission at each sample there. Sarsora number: 0.15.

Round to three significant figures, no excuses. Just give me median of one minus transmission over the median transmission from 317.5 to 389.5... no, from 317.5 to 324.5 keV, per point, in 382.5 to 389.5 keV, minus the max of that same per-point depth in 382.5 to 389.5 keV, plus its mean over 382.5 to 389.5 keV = 0.113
